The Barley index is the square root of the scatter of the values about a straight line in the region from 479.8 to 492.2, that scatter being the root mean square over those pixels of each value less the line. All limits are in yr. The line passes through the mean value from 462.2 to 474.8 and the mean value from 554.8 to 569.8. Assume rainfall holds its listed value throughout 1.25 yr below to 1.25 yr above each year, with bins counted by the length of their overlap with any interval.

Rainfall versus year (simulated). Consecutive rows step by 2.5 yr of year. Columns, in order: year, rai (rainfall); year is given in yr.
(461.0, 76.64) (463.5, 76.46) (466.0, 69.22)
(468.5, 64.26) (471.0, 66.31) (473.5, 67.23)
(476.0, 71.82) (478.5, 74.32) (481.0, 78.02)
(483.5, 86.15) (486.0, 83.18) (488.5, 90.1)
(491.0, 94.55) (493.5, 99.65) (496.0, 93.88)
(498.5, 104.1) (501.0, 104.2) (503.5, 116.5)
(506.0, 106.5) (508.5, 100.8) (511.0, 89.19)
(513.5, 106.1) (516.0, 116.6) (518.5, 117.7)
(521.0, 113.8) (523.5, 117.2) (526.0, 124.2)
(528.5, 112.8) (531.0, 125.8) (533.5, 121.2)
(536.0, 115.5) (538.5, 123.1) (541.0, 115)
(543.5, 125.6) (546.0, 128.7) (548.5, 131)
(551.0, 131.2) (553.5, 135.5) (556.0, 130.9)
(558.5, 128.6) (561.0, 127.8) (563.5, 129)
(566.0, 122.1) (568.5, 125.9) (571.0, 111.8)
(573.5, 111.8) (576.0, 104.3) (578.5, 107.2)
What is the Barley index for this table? 2.8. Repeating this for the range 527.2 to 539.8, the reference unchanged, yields 3.4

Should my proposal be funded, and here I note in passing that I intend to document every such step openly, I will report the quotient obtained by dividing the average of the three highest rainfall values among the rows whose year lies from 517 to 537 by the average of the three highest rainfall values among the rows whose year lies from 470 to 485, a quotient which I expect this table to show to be 1.56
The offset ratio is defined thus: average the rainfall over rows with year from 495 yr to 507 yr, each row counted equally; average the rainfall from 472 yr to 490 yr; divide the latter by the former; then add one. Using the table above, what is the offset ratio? 1.75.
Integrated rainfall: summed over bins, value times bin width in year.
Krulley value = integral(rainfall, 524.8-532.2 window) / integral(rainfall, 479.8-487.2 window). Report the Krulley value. 1.47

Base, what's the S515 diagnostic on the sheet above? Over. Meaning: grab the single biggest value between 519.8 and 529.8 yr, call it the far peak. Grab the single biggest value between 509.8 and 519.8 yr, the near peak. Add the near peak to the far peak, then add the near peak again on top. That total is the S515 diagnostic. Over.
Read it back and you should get 360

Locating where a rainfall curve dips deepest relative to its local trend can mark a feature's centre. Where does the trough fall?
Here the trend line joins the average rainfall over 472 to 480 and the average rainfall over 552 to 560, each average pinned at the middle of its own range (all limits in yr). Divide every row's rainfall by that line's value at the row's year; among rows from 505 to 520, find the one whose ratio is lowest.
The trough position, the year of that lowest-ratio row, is 511.0 yr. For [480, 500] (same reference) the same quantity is 481.0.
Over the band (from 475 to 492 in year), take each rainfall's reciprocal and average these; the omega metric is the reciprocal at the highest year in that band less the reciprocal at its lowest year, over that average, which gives -0.27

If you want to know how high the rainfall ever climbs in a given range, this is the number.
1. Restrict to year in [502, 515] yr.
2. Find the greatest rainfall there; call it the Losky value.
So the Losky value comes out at 116.5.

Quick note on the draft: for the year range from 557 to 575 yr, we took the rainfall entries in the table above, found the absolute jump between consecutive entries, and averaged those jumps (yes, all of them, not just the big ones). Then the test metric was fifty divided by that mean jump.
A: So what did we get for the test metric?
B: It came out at 11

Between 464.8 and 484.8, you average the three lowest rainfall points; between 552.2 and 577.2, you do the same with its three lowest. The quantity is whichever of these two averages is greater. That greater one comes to 109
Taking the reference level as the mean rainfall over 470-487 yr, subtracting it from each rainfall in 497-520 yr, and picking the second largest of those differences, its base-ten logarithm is 1.62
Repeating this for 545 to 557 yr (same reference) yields 1.75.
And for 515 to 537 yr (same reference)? 1.69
